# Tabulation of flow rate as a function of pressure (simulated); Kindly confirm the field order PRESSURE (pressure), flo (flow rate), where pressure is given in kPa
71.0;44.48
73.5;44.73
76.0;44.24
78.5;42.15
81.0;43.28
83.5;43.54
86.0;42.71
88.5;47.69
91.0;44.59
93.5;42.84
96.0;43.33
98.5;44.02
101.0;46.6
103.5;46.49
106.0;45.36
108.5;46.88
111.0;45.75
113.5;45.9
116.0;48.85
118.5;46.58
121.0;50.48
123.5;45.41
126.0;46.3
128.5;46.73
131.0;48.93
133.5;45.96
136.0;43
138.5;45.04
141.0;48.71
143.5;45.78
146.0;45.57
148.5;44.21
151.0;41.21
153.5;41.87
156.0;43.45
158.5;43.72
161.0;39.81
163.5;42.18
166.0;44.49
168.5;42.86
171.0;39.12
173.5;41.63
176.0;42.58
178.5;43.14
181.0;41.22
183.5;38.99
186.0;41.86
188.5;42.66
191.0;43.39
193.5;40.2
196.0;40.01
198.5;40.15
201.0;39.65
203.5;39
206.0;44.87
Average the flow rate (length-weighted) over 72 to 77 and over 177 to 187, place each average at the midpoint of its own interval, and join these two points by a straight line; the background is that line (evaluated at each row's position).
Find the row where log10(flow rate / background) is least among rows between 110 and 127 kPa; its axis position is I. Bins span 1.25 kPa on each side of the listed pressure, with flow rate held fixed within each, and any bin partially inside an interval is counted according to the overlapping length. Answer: 111.0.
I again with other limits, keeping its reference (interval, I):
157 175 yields 171.0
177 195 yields 183.5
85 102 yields 86.0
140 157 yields 151.0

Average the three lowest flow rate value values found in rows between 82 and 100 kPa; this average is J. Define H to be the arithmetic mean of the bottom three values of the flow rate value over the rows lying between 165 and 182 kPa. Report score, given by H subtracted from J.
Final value 2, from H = 40.7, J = 43.0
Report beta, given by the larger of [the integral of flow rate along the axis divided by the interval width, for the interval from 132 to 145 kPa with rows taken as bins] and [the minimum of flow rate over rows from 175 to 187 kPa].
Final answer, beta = 45.8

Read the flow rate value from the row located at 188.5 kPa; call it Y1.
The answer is 42.66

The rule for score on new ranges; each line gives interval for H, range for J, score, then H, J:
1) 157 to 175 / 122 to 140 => 4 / 40.2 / 44.5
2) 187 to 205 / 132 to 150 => 5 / 39.6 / 44.1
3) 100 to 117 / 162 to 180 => -5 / 45.7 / 41.0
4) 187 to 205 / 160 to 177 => 1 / 39.6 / 40.2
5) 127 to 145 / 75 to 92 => -2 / 44.6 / 42.7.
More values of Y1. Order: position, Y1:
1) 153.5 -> 41.87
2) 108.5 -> 46.88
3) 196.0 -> 40.01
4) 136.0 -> 43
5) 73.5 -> 44.73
